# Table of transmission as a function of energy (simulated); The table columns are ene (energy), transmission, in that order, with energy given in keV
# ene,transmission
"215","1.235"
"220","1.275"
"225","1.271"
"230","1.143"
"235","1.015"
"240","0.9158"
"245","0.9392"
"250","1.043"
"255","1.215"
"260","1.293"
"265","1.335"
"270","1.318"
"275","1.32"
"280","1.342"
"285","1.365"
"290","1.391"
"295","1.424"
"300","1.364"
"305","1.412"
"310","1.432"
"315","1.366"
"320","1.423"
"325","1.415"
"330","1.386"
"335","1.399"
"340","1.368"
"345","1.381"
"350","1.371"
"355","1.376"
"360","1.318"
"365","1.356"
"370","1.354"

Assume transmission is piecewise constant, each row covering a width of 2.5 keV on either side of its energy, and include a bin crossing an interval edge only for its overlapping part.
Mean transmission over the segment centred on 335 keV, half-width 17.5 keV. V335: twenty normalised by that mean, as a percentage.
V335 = 1437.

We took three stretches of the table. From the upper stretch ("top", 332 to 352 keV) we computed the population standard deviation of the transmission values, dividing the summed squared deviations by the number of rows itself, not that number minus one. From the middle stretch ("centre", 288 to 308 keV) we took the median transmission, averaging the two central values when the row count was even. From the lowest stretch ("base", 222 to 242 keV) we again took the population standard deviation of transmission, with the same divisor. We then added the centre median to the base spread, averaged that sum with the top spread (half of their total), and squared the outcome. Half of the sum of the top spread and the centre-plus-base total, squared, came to 0.599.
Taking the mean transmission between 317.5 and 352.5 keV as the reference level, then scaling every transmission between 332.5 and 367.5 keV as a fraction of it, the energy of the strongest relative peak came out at 335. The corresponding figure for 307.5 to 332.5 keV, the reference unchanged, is 310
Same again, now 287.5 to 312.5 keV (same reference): 310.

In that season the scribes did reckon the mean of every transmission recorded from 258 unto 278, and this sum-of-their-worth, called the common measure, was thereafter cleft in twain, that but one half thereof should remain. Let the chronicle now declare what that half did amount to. 0.66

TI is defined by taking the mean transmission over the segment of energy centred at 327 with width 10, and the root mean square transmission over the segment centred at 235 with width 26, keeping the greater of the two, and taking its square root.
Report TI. 1.18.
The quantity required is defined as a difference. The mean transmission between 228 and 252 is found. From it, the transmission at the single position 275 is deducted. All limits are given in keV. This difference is -0.31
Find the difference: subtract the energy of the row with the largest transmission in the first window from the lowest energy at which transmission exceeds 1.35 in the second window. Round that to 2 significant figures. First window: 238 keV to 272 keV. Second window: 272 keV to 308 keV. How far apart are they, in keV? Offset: 20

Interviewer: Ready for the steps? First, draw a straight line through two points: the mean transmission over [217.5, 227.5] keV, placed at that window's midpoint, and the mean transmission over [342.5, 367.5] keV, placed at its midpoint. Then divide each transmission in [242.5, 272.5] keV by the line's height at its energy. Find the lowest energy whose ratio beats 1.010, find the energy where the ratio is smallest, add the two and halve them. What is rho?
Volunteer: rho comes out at 255.0 keV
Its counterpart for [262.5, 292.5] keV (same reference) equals 270.0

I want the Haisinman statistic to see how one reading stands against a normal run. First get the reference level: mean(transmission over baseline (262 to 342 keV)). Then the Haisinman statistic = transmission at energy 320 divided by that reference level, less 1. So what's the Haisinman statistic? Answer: 0.032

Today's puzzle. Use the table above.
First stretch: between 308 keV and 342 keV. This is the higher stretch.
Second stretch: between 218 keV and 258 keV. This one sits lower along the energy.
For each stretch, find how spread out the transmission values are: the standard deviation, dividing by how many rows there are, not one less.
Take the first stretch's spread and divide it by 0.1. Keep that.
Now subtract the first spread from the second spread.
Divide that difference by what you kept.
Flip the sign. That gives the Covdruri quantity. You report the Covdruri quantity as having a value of -0.5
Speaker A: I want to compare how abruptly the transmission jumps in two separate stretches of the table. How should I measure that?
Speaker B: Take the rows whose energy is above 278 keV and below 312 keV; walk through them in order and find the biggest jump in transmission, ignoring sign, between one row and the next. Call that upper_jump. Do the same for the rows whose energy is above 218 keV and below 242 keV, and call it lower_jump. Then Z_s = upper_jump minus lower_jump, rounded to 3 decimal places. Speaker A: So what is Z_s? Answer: -0.068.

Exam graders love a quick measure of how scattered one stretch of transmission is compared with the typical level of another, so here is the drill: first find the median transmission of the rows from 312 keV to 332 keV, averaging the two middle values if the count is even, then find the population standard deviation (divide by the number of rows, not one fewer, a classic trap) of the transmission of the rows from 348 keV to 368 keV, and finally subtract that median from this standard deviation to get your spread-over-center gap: -1.38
